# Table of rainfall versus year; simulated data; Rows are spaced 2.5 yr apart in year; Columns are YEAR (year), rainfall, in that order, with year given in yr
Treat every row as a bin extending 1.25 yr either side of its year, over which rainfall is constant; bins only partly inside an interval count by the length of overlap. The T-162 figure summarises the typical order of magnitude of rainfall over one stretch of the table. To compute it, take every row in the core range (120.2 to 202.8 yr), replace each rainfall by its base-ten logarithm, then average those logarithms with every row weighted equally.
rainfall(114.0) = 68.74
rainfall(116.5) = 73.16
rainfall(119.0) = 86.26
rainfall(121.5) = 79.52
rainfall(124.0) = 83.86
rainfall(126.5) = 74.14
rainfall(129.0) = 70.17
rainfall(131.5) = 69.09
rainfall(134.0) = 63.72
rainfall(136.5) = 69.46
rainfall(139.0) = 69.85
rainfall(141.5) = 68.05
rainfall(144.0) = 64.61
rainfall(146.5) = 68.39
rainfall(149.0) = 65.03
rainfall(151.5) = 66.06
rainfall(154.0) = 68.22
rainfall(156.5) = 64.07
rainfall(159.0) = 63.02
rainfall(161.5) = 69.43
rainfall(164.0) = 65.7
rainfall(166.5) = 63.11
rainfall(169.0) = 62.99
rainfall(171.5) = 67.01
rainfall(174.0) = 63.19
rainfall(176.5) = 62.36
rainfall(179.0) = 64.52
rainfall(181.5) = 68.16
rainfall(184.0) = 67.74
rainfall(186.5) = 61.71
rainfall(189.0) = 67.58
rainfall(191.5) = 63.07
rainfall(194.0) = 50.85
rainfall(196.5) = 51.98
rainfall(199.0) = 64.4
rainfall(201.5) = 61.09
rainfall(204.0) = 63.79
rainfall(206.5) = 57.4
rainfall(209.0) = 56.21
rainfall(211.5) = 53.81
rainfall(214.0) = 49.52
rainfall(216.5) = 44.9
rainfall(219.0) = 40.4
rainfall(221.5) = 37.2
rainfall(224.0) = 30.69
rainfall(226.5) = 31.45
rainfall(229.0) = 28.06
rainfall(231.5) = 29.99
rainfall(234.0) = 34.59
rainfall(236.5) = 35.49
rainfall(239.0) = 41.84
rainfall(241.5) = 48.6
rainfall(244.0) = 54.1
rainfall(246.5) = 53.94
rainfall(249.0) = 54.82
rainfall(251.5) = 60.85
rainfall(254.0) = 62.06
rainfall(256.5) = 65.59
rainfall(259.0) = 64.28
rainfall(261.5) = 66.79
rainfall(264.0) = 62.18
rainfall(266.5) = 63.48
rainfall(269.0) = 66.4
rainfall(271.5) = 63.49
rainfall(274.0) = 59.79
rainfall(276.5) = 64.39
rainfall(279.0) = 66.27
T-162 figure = 1.82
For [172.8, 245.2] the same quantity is 1.69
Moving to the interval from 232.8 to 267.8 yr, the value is 1.73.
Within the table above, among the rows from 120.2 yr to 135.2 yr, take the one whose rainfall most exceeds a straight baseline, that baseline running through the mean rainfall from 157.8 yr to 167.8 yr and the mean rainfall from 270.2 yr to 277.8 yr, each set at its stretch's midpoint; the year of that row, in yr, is 124.0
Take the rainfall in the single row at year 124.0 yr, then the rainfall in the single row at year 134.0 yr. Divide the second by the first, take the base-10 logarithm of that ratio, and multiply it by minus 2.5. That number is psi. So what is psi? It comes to 0.30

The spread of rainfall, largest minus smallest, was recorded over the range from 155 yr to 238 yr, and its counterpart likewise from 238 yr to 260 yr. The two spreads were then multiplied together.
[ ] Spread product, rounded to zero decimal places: 983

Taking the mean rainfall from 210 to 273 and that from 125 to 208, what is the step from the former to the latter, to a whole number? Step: 15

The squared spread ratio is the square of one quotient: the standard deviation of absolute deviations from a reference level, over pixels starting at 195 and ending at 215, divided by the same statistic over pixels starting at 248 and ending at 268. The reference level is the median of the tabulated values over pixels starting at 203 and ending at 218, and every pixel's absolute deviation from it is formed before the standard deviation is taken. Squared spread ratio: 0.8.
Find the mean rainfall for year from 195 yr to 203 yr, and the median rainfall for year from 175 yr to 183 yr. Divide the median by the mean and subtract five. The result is -3.91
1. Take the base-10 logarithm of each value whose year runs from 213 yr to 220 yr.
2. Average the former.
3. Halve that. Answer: 0.826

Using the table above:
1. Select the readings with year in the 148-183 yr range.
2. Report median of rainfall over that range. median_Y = 65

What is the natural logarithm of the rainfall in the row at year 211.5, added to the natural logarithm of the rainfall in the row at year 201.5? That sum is 8.10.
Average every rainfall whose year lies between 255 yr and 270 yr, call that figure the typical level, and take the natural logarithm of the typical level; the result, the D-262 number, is 4.17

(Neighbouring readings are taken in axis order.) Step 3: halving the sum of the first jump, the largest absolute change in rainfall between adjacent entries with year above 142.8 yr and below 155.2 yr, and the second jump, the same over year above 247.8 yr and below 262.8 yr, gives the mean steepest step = 4.9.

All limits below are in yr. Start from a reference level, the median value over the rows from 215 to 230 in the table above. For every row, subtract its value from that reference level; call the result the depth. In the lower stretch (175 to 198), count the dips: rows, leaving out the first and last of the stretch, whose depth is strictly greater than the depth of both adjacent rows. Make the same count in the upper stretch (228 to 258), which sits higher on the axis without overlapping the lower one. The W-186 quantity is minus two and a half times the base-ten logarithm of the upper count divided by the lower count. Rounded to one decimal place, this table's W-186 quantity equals 0.8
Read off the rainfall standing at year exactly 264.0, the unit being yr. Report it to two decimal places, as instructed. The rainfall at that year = 62.18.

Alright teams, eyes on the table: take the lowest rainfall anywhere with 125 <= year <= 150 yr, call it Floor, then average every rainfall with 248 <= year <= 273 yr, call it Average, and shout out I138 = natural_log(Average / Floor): -0.011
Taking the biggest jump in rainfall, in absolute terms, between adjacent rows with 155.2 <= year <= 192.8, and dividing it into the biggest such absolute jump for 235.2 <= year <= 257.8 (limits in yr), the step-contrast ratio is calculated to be 1.05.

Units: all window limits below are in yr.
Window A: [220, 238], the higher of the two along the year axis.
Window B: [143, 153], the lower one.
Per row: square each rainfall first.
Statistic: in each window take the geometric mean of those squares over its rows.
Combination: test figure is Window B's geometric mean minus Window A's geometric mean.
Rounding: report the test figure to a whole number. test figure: 3310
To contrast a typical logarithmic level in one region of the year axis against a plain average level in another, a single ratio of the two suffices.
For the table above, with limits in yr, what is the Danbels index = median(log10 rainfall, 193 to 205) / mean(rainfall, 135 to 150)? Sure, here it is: 0.0264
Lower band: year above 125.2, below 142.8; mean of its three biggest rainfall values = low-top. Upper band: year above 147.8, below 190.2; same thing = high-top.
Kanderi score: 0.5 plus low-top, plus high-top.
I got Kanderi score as 140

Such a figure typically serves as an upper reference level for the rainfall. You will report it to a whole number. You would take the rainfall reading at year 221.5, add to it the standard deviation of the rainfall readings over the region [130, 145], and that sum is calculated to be 40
